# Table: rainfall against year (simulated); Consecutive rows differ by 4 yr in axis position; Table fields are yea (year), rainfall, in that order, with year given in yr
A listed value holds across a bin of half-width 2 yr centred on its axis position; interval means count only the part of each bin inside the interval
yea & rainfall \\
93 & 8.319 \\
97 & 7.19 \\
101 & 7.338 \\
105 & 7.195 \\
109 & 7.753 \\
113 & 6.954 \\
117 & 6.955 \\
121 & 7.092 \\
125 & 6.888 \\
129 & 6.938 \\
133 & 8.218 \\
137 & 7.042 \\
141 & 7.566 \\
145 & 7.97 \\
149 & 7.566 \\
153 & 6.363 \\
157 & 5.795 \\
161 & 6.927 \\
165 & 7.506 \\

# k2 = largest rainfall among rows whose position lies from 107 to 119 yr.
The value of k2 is 7.753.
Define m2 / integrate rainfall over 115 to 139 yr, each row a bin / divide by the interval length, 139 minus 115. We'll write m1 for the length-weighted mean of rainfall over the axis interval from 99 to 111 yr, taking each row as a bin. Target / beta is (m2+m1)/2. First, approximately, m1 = 7.43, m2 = 7.19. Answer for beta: 7.31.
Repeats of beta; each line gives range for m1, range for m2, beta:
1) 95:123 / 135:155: 7.26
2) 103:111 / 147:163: 7.07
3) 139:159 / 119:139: 7.14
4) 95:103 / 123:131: 7.09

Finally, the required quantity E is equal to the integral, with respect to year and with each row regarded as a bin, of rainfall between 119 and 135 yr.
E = 117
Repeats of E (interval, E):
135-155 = 146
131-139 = 61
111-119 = 56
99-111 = 89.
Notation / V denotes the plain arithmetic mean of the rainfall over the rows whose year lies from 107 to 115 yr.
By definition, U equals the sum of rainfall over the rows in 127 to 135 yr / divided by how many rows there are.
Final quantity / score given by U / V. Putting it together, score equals 1.03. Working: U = 7.58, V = 7.4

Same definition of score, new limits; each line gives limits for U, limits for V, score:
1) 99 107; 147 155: 1.04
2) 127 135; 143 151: 0.98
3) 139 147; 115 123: 1.11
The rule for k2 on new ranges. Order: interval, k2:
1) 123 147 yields 8.218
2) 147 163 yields 7.566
